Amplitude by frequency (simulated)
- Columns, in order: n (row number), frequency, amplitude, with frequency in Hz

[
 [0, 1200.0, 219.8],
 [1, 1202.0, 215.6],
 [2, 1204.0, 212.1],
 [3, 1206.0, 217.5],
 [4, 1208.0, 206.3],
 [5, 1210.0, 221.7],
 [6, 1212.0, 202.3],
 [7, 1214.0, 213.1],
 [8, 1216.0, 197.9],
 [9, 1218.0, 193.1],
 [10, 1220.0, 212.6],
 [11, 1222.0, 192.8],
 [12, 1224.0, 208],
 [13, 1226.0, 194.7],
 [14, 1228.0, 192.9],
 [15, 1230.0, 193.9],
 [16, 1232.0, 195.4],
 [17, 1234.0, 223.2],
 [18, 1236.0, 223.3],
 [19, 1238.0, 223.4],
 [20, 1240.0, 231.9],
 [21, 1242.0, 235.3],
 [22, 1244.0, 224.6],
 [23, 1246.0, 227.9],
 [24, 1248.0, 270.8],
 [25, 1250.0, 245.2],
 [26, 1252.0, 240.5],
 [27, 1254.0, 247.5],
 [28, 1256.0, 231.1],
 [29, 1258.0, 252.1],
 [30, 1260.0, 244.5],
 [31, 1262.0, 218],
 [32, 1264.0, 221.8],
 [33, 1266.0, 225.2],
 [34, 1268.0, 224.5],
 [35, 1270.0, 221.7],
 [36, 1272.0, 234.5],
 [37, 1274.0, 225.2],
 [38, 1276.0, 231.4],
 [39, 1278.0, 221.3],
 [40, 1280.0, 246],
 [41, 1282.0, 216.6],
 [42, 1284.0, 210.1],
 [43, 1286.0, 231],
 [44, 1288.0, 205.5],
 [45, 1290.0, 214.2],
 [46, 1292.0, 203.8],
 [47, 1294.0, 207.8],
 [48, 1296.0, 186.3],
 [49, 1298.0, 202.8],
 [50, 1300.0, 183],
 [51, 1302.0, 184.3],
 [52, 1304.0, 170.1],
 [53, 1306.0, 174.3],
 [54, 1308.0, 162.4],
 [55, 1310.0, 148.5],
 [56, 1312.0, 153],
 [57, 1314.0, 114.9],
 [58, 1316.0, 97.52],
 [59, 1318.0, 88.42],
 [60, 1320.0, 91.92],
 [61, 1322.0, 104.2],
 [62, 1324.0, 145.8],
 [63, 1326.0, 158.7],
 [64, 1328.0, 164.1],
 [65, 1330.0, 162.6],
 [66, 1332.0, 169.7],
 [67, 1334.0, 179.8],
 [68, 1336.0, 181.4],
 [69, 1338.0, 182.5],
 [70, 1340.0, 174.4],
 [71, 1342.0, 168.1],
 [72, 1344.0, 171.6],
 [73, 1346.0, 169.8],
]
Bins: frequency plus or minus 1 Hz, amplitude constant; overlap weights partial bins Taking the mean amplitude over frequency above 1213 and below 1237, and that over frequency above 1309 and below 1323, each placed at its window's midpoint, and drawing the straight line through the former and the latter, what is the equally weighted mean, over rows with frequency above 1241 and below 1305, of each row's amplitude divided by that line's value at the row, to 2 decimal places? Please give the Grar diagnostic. 1.43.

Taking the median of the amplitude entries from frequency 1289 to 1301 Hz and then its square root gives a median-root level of 14.3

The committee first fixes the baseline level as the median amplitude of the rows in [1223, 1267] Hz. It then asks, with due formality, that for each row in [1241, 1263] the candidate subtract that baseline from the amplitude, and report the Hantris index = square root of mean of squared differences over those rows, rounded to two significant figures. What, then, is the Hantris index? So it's 20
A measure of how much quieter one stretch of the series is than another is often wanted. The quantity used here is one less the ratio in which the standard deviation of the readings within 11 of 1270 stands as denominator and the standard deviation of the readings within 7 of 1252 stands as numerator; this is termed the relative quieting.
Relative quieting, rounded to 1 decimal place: -0.5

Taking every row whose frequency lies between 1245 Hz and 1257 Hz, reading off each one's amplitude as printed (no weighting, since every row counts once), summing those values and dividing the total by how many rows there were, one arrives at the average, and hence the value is 244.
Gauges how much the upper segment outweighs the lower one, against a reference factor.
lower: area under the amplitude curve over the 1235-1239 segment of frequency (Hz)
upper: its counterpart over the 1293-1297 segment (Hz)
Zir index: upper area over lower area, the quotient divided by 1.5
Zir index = 0.59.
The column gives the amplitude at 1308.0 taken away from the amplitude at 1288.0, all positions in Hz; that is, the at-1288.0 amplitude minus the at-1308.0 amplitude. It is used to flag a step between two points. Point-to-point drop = 43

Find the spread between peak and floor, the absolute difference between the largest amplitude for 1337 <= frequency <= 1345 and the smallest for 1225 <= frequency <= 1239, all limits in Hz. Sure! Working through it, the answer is 10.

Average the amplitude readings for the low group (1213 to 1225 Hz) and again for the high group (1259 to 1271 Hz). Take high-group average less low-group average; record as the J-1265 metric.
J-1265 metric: 23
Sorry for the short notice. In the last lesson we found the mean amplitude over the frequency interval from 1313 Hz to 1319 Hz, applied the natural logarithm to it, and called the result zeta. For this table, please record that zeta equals 4.61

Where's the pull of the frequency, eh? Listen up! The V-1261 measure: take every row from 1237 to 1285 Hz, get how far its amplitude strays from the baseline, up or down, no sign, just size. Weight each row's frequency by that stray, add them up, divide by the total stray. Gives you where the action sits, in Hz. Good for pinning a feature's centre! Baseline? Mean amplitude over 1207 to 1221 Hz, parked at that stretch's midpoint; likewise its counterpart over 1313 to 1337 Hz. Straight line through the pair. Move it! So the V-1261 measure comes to 1261.9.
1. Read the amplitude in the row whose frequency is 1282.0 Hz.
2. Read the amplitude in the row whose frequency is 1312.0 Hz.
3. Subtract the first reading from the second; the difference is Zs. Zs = -64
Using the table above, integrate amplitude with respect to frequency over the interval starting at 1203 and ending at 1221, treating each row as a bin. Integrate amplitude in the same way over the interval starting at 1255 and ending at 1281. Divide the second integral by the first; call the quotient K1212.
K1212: 1.60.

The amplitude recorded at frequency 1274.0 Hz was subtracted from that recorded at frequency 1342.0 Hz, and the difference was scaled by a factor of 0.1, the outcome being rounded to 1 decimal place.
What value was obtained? -5.7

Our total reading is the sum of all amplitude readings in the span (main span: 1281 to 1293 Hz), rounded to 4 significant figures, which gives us 1281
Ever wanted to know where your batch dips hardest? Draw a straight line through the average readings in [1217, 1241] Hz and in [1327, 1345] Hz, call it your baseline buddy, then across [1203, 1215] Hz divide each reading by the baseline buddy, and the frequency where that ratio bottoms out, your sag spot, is 1212.0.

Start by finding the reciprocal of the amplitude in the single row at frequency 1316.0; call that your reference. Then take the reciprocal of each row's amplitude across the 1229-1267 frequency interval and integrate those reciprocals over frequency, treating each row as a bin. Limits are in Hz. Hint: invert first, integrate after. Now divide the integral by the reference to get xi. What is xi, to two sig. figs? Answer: 16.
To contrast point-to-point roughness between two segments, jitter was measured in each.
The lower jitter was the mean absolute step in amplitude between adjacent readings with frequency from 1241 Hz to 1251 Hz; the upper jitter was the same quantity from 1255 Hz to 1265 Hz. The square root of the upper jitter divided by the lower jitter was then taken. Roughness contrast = 0.84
